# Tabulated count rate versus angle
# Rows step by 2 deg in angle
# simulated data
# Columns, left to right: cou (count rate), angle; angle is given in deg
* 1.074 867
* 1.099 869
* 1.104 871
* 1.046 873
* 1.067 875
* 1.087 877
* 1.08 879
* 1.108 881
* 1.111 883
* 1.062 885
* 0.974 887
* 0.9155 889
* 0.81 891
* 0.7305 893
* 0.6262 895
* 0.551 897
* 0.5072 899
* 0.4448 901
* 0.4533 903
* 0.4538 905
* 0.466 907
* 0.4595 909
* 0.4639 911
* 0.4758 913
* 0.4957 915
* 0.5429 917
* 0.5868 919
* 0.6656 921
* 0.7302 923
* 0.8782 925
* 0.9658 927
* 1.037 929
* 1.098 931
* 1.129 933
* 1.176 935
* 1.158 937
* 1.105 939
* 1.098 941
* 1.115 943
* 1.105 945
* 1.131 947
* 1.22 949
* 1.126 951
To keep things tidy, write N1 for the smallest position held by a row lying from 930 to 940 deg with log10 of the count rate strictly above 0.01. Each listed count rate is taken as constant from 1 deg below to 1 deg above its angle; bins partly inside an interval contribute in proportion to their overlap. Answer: 931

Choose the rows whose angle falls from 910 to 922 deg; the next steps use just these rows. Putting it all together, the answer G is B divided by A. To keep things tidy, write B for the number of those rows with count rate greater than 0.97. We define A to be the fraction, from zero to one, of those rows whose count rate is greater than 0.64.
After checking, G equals 0.0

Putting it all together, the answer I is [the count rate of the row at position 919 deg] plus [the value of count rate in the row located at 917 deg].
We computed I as 1.13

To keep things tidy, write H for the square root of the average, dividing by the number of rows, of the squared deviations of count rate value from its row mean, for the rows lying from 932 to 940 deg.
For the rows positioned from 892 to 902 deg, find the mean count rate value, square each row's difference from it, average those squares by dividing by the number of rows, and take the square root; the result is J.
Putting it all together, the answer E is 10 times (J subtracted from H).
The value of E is -0.7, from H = 0.027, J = 0.099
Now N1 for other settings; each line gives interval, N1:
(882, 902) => 883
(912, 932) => 929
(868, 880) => 869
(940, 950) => 941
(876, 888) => 877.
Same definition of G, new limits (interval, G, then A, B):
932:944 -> 6.0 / 1.00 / 6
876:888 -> 6.0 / 1.00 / 6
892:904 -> 0.0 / 0.17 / 0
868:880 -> 6.0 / 1.00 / 6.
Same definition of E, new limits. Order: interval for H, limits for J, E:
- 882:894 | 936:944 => 1.1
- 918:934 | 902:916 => 1.8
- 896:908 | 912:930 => -1.6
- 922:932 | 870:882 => 1.1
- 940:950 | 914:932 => -1.7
